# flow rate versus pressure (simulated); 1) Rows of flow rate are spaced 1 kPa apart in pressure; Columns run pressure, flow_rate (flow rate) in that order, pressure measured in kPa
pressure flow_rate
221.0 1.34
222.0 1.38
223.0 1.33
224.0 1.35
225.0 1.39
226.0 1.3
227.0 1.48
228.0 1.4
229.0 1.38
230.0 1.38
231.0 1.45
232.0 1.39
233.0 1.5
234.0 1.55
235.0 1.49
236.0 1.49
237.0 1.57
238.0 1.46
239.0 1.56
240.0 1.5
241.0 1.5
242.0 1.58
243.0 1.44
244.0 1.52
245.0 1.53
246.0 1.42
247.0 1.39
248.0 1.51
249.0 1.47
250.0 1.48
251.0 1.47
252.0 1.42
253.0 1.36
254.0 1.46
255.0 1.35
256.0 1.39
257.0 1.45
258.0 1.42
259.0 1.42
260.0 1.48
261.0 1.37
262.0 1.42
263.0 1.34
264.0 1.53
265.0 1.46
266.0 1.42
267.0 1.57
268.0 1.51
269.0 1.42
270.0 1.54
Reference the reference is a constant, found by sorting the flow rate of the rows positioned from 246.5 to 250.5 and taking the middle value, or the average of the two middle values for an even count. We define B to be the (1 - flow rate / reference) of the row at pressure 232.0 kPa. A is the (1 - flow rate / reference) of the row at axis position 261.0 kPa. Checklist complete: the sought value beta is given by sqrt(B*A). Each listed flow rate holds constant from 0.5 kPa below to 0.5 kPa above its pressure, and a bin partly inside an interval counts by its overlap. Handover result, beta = 0.064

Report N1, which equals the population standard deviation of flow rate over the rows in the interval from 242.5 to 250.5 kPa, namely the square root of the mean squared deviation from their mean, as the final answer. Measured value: 0.047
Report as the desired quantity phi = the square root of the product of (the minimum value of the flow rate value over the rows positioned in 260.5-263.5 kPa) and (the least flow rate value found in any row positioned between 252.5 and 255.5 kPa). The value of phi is 1.34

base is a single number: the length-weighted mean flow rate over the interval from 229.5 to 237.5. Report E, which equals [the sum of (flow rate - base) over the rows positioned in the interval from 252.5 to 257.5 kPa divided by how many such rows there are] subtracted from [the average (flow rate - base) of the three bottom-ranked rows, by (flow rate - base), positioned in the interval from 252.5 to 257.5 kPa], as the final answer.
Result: -0.035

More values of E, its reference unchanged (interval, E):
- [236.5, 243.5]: -0.049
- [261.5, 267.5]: -0.063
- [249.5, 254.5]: -0.025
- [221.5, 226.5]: -0.023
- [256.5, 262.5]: -0.023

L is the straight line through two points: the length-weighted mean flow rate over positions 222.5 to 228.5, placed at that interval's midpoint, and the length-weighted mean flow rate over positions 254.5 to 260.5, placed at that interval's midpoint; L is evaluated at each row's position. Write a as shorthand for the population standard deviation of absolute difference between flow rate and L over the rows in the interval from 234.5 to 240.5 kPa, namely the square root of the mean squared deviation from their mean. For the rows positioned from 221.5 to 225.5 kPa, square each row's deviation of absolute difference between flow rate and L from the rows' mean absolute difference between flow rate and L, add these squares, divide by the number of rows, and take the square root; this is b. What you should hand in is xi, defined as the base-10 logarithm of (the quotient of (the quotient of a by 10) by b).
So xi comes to -0.48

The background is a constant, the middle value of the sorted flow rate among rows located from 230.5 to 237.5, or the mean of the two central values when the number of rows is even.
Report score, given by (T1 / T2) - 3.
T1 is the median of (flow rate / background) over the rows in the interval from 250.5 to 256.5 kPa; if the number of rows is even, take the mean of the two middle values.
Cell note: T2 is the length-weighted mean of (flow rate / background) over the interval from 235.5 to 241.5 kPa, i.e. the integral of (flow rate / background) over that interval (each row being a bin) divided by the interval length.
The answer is -2.07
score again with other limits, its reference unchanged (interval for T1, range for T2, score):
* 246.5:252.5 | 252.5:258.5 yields -1.95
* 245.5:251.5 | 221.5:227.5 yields -1.93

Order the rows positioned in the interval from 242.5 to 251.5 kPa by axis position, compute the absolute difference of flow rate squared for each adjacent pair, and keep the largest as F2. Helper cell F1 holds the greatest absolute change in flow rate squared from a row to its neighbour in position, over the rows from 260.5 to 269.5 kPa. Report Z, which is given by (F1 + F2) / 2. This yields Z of 0.45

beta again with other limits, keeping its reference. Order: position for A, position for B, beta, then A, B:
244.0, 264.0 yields 0.034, -0.03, -0.037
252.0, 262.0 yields 0.037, 0.04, 0.037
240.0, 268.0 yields 0.020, -0.02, -0.024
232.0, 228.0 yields 0.054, 0.06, 0.051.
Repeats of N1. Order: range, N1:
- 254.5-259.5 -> 0.034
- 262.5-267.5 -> 0.081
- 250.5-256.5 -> 0.046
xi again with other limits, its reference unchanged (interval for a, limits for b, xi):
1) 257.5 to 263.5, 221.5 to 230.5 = -1.00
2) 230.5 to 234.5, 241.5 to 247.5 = -1.04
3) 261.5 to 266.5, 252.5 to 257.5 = -0.54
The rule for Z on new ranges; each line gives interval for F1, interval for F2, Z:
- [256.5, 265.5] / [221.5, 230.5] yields 0.52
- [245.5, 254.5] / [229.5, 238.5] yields 0.34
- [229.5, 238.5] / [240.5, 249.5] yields 0.38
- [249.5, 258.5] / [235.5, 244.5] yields 0.37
